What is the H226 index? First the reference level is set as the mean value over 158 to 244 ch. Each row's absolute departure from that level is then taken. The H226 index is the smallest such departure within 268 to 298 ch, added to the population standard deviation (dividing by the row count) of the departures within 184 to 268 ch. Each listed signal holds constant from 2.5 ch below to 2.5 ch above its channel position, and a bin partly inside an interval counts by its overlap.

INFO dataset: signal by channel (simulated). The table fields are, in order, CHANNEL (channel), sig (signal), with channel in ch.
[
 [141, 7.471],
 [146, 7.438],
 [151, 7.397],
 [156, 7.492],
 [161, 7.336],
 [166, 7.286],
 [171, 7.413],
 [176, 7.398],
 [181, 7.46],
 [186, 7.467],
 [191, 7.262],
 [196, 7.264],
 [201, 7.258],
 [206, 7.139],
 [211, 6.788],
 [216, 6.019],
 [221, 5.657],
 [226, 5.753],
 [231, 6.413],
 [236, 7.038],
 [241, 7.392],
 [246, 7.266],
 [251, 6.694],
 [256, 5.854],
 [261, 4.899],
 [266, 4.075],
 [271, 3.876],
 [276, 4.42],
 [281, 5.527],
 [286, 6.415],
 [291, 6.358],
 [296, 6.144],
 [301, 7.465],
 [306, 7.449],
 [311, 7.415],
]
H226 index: 1.29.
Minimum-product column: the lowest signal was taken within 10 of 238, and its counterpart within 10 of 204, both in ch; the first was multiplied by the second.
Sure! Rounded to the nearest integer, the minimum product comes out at 44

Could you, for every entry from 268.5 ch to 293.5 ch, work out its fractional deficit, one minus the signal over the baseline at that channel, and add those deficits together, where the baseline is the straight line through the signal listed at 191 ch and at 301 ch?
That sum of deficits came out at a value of 1.4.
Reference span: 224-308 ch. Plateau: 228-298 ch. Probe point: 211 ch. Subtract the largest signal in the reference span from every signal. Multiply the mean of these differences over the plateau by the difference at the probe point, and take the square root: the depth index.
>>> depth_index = 1.0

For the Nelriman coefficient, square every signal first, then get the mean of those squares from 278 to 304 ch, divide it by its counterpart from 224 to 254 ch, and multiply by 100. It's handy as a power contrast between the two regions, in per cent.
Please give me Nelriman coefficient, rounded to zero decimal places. 89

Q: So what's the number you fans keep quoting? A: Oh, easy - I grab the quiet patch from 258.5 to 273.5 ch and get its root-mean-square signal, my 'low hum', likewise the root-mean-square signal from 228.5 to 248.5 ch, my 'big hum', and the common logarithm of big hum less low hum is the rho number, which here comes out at 0.44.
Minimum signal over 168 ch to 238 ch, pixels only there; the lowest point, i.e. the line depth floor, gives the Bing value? 5.657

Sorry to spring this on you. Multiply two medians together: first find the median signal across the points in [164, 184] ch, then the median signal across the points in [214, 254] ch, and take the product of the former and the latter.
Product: 49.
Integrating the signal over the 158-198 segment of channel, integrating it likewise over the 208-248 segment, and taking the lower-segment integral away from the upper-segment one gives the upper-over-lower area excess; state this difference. -33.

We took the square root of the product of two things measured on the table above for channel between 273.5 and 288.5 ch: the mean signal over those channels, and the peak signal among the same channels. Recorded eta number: 5.9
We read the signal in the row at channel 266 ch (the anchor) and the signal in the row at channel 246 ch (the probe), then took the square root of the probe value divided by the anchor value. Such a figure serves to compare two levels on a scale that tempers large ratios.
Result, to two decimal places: 1.34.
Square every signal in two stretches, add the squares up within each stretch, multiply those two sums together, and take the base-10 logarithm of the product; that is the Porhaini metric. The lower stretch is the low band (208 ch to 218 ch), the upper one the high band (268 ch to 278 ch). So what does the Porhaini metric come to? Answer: 3.5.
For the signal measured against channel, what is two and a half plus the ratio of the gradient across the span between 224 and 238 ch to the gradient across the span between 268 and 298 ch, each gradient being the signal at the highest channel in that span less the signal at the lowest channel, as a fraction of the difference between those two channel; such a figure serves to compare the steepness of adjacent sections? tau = 3.9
